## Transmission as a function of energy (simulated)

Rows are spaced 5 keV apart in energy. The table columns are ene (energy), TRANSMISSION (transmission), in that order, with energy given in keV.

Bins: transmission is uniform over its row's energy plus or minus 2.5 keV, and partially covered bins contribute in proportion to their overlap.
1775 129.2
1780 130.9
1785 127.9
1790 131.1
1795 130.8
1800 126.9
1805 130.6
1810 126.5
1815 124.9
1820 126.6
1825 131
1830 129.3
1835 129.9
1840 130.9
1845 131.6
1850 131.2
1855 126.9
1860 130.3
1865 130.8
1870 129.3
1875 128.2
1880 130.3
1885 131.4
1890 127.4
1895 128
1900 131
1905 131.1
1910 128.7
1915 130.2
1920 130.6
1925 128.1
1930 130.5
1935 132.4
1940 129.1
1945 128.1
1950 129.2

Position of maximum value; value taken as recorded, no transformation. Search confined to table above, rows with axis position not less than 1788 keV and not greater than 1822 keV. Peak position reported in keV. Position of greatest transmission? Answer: 1790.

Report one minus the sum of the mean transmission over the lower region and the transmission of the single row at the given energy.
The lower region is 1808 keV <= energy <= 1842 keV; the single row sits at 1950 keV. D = -257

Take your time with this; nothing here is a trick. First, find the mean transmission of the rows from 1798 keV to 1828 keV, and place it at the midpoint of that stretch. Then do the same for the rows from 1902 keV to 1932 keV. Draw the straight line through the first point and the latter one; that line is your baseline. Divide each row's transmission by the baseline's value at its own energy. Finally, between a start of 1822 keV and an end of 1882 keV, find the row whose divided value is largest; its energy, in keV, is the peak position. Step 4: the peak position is 1845 keV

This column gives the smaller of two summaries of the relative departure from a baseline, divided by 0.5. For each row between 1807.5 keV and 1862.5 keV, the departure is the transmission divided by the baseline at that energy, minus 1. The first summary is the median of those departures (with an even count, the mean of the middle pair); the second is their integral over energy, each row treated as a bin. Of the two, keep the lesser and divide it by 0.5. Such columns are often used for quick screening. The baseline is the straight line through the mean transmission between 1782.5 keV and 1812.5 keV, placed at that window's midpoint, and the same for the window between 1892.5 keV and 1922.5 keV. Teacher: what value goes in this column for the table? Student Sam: -0.25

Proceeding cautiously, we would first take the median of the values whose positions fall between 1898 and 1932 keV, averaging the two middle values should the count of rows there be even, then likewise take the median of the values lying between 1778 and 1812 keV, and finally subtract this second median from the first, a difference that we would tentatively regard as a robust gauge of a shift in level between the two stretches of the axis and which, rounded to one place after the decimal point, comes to -0.1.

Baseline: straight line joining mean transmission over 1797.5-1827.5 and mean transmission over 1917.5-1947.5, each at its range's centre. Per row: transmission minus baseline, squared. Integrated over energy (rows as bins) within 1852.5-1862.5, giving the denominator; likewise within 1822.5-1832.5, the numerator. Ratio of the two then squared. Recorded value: 3.8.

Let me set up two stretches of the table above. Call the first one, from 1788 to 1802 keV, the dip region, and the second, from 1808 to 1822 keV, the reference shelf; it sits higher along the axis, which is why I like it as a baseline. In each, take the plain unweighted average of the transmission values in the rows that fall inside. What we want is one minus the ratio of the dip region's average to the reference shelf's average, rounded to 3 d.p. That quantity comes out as -0.029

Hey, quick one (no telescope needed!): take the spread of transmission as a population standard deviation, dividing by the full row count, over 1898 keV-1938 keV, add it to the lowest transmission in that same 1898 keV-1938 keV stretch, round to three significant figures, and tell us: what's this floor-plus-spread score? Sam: 129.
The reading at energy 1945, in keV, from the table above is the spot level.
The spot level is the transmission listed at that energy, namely 128.1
